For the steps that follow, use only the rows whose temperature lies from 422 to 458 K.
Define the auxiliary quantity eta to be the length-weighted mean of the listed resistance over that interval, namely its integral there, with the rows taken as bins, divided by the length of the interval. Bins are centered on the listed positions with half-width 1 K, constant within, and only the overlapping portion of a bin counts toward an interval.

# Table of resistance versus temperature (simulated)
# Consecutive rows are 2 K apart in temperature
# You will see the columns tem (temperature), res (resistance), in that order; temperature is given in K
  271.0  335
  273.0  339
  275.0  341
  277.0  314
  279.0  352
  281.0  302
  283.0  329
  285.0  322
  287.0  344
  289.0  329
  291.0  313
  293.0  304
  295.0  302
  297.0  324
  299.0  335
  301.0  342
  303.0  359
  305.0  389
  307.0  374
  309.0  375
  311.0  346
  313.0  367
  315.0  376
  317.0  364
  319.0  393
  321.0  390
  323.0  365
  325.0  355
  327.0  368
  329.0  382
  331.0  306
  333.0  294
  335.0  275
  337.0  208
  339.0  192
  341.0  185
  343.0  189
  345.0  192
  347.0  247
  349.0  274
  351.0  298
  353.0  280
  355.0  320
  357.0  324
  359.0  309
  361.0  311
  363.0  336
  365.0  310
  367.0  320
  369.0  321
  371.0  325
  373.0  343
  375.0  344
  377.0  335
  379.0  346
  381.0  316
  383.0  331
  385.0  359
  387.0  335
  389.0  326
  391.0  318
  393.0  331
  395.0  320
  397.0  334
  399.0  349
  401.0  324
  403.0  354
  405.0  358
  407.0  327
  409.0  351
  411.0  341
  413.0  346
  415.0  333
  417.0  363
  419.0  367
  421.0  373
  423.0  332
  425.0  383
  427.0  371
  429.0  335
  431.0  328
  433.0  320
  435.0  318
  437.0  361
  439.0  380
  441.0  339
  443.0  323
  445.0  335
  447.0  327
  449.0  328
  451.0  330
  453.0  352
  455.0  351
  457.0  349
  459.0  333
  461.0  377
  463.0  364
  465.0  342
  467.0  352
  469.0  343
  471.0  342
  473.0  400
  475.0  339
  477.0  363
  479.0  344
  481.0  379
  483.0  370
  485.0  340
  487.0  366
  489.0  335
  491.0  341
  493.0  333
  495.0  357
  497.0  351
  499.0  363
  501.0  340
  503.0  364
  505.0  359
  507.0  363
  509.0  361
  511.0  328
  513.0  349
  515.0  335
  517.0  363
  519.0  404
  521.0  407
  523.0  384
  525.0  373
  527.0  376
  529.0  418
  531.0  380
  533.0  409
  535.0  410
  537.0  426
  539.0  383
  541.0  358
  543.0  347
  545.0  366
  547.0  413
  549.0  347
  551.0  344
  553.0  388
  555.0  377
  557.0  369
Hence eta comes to 342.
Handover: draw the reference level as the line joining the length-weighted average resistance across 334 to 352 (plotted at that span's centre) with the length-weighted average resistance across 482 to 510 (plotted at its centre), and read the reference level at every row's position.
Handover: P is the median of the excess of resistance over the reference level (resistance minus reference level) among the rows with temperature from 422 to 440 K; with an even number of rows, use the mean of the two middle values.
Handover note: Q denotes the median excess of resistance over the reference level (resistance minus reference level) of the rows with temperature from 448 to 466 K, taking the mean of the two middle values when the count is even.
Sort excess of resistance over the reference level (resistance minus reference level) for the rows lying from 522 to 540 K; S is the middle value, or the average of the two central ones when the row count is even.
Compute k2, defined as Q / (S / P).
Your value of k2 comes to 117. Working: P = 38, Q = 28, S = 9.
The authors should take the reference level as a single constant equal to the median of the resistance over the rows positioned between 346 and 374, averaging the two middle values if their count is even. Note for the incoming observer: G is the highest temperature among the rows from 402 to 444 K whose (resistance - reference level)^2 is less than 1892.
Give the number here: 443.0 K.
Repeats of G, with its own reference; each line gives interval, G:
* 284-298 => 297.0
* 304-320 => 311.0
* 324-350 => 349.0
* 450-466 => 465.0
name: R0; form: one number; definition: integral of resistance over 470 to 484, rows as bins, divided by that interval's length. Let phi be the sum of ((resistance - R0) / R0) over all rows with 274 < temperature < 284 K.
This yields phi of -0.5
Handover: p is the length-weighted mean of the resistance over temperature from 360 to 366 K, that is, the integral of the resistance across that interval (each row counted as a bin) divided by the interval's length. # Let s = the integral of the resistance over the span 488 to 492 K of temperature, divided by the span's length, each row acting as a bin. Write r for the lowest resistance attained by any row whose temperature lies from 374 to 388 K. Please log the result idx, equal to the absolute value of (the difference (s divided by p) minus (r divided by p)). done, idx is 0.07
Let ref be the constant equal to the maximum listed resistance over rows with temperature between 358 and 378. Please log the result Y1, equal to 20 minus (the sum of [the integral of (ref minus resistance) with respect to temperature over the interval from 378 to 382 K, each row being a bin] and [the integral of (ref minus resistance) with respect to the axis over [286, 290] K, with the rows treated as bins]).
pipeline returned -62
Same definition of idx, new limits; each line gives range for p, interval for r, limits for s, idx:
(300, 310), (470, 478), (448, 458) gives 0.01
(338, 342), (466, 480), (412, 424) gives 0.07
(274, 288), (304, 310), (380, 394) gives 0.13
